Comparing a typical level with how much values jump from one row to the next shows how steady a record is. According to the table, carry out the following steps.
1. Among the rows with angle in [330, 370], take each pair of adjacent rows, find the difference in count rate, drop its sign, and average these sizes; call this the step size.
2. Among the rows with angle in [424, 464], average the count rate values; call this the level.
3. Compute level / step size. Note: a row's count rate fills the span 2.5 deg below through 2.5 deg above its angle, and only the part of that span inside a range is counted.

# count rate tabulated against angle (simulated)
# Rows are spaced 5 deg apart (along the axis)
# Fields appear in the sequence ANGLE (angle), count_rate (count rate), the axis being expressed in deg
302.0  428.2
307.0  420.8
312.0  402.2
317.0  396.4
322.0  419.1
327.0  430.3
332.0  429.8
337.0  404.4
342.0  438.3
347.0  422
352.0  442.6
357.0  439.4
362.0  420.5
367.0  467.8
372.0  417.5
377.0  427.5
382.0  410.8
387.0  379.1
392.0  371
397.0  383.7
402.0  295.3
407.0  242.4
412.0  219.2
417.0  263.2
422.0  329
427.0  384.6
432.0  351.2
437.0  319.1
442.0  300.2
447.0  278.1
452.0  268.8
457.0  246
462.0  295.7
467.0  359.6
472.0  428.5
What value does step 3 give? 12.9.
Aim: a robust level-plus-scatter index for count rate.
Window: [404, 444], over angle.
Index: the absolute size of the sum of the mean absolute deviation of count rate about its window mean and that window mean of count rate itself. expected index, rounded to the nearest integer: 346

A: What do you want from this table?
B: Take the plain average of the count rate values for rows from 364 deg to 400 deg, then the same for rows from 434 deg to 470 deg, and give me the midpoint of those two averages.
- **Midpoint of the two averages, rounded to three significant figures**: 352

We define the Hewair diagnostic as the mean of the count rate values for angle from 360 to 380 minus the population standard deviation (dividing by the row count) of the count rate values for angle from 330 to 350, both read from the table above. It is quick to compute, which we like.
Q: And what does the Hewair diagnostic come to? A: 421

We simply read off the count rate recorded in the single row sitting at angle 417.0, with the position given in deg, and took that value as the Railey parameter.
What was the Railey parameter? 263.2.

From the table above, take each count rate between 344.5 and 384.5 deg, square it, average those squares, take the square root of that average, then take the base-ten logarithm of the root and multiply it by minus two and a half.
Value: -6.59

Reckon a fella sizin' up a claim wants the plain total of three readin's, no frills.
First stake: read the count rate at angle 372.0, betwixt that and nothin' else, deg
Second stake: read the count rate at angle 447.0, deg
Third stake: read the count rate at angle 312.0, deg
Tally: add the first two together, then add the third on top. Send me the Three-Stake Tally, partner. 1098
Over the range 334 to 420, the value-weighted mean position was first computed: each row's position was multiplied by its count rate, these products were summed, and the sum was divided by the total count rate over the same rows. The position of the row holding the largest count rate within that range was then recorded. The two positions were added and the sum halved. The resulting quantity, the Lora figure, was 370.0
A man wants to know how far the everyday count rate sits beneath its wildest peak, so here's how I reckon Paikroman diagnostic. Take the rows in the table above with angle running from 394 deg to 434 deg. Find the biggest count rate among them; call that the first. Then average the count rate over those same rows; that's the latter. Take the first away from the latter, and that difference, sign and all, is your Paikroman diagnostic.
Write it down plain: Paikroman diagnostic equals -76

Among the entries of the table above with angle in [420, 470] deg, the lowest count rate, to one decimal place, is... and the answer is 246.0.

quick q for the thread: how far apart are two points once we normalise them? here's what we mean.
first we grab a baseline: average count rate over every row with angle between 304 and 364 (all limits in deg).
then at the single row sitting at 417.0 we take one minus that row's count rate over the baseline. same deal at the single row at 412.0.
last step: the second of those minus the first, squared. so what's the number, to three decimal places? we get 0.011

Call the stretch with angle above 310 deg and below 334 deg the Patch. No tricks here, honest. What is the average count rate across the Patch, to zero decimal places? 416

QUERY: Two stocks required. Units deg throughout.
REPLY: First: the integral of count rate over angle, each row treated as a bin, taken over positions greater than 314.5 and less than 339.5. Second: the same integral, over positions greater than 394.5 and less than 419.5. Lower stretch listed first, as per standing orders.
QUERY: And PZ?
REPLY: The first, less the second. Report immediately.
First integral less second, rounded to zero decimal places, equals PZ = 3381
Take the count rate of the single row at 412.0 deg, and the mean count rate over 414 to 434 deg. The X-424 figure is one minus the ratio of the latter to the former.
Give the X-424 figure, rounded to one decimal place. -0.5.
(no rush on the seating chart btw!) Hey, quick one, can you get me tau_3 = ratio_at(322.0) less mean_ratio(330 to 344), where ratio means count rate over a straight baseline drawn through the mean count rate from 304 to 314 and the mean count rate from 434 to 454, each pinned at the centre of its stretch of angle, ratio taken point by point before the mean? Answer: -0.05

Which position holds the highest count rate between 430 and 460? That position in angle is 432.0 deg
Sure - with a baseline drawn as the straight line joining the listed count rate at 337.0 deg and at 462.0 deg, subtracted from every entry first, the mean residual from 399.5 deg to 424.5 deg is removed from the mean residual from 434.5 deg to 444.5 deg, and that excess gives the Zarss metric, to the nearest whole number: 64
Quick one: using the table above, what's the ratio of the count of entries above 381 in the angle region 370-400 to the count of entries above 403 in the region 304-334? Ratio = 1.00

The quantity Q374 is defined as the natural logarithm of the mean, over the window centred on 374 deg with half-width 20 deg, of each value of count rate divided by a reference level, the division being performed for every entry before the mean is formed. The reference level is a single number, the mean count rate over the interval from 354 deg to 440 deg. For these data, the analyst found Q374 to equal 0.15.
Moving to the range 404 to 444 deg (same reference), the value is -0.18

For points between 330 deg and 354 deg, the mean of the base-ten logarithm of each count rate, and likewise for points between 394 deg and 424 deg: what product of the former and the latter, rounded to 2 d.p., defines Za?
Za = 6.45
